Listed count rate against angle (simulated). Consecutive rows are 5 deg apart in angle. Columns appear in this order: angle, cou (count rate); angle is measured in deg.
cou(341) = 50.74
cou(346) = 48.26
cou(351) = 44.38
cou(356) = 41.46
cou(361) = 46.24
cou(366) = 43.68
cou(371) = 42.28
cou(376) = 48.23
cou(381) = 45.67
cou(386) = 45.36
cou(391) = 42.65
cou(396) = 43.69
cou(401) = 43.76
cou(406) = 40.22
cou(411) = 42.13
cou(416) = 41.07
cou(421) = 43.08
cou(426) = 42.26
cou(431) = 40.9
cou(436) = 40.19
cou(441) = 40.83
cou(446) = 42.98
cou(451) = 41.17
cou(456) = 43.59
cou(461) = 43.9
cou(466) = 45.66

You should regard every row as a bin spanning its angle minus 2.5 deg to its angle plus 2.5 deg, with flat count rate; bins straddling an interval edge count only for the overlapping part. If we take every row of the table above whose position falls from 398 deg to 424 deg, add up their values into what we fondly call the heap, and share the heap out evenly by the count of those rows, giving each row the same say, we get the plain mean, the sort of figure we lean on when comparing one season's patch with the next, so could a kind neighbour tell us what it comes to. 42.1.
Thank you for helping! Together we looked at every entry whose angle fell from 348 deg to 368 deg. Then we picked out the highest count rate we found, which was 46.24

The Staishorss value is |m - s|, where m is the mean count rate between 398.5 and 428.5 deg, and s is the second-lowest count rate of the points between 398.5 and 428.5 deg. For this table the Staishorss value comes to 1.02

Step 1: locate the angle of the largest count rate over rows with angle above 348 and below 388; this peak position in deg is 376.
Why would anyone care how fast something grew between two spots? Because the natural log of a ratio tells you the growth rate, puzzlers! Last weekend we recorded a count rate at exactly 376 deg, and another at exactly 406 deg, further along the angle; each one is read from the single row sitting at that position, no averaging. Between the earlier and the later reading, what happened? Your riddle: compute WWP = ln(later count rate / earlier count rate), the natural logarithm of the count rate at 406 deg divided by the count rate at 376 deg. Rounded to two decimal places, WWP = -0.18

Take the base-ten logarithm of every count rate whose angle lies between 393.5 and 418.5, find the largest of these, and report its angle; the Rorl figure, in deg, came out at 401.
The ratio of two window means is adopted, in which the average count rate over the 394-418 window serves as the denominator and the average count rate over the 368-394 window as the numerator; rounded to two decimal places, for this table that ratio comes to 1.06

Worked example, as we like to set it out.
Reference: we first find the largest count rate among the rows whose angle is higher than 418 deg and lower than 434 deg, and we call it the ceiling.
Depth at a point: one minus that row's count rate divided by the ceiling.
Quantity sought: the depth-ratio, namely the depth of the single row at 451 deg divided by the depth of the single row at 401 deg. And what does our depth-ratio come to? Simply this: -2.8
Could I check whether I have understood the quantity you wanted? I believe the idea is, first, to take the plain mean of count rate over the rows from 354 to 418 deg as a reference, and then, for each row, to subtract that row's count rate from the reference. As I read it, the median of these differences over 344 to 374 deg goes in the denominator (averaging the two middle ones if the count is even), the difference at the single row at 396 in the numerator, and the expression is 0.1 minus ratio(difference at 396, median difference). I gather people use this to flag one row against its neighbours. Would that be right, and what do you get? 0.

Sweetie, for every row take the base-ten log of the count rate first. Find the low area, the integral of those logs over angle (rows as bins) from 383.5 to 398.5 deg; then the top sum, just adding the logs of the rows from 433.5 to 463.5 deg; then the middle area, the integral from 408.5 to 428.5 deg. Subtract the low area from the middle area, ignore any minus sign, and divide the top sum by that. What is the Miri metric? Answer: 1.2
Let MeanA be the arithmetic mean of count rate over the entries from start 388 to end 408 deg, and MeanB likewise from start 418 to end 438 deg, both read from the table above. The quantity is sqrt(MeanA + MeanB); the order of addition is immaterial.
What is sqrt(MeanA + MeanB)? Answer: 9.18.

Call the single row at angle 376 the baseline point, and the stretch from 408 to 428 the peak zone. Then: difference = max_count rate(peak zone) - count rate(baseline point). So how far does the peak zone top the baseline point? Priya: -5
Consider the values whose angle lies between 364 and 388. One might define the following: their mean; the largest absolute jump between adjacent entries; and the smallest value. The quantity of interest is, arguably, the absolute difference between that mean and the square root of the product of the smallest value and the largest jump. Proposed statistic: 29.2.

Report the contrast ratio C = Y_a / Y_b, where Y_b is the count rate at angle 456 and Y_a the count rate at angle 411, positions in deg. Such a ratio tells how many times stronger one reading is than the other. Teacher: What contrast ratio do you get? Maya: 0.97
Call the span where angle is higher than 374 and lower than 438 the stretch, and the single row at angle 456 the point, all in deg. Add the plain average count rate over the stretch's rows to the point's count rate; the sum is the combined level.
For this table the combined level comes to 86.6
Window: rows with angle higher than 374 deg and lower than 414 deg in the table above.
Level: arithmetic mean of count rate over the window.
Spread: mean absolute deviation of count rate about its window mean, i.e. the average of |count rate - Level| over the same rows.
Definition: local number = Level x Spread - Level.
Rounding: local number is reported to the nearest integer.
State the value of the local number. 37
